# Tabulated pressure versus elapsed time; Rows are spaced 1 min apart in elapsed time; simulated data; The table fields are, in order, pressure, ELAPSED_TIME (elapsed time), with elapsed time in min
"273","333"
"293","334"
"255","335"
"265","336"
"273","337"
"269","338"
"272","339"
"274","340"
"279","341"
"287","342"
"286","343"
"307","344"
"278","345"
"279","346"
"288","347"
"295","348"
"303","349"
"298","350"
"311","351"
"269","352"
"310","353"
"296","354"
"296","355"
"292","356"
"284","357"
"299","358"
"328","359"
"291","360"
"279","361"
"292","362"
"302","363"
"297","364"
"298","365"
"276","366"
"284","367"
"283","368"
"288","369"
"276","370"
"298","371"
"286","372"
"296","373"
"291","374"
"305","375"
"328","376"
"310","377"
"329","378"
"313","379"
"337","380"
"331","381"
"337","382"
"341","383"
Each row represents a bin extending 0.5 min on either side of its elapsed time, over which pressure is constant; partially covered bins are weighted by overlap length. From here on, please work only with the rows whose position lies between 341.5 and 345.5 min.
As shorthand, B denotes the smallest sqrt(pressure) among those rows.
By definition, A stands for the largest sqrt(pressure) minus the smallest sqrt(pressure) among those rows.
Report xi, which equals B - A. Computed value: 15.8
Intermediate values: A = 0.8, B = 16.7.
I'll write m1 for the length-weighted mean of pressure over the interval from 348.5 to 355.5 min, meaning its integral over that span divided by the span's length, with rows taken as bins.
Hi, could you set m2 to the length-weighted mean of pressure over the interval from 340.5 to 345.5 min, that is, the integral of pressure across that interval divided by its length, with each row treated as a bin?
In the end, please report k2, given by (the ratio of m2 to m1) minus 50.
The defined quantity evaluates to -49.03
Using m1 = 298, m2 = 287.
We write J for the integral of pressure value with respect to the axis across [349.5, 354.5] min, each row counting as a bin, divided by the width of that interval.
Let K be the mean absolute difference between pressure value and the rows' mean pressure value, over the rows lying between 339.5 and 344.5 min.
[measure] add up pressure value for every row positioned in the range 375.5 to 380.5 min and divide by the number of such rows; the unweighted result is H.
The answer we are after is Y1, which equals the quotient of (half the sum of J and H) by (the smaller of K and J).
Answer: 37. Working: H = 323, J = 297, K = 8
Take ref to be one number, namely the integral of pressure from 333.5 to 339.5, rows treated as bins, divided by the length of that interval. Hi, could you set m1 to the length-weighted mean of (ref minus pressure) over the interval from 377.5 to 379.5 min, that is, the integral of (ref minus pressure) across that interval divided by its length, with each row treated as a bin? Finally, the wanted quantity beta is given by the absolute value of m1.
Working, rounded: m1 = -50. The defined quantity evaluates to 50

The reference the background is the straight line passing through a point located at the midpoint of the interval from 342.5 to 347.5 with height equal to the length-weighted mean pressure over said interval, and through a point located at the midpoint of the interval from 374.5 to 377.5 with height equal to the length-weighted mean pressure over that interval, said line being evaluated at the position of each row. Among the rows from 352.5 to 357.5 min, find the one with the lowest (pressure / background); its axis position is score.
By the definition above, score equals 357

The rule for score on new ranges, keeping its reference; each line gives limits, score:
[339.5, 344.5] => 340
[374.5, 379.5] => 375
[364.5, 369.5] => 366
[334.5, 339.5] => 335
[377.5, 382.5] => 379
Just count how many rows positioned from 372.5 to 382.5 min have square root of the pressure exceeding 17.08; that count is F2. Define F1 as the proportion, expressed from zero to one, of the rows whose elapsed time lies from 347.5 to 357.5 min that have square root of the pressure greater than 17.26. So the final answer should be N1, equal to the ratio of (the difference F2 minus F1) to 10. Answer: 0.9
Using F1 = 0.4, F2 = 9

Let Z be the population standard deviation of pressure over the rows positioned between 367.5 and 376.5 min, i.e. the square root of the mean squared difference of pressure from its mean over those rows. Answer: 14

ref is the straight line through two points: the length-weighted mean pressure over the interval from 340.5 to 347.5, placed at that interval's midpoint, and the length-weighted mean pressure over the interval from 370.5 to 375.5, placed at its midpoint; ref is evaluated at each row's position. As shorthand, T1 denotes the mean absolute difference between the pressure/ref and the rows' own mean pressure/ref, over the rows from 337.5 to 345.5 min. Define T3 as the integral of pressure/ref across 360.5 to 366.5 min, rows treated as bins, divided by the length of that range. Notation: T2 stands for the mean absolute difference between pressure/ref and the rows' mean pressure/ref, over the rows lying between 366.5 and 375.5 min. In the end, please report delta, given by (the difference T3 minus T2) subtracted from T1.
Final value -0.94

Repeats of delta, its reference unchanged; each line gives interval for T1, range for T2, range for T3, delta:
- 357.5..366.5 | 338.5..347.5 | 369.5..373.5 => -0.92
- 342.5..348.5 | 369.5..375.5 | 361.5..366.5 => -0.95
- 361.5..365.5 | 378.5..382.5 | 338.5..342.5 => -0.94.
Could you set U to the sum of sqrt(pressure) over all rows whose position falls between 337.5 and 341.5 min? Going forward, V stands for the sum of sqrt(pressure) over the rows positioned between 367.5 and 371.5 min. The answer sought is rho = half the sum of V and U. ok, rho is 67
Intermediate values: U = 66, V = 68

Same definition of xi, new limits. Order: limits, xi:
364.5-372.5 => 16.0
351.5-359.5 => 14.7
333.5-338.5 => 14.8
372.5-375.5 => 16.7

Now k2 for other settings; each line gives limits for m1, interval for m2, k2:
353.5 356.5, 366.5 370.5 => -49.04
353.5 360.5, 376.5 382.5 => -48.91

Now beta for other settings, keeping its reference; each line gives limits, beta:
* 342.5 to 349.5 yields 20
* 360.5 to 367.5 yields 19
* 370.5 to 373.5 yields 22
